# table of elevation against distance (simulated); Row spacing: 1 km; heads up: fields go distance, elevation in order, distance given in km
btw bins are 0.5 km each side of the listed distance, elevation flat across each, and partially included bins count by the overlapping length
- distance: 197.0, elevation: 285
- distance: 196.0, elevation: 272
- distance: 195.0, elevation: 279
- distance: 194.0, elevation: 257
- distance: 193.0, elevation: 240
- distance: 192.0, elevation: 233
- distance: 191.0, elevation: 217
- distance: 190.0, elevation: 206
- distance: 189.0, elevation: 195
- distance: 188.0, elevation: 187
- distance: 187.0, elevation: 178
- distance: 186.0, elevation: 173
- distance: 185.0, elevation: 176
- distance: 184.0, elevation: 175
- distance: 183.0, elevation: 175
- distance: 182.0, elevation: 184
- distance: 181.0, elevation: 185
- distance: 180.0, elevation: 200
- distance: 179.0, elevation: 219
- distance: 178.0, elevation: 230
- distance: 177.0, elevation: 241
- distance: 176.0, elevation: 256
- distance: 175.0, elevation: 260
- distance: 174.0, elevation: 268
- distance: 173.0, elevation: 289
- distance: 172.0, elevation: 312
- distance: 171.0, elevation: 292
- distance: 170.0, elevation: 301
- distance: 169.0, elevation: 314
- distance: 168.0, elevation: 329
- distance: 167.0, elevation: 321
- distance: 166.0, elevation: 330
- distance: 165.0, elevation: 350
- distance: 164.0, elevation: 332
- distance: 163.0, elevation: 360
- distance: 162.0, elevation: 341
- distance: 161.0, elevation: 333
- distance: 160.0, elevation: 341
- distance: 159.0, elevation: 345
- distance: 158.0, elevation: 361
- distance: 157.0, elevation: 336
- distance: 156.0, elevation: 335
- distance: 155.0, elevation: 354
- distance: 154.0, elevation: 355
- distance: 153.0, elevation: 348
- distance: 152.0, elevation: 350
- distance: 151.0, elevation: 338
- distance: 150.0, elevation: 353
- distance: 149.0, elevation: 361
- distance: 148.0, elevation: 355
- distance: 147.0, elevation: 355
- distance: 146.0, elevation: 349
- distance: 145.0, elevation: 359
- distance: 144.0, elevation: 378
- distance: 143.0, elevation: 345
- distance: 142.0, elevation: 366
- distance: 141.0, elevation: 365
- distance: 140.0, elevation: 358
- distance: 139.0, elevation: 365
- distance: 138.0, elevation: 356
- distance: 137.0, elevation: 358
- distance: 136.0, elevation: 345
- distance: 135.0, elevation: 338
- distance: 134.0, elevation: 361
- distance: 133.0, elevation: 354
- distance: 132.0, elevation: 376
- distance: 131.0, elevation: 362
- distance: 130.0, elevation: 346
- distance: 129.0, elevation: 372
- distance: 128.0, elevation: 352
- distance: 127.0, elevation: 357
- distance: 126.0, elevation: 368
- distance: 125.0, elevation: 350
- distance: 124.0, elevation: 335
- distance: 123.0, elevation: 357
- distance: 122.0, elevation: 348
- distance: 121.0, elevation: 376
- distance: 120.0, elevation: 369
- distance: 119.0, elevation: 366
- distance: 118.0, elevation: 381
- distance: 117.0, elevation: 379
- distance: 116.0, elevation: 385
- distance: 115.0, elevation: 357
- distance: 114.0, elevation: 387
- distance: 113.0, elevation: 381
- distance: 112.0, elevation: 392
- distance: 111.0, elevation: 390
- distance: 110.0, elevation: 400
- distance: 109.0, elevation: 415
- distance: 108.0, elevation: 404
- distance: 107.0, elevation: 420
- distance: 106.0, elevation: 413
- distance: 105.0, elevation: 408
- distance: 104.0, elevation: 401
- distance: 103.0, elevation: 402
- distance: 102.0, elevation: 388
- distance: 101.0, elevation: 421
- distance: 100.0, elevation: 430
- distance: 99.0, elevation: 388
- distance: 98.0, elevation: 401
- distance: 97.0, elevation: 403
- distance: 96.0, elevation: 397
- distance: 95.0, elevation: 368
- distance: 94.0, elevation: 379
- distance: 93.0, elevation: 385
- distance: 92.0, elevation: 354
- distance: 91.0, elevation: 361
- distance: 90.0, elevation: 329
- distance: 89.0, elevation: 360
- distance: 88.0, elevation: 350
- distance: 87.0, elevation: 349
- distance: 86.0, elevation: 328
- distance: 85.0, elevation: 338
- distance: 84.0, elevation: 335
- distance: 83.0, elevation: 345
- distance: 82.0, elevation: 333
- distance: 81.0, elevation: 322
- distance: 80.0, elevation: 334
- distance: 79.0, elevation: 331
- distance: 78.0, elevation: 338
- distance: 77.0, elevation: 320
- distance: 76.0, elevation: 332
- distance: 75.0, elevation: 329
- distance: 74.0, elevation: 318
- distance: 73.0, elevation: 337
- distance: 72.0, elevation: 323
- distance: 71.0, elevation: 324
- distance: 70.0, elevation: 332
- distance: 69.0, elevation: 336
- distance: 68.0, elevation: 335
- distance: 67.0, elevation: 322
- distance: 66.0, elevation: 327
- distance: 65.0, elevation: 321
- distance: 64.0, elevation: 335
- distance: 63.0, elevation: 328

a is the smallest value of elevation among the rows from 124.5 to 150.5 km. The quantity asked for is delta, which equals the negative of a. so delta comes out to -338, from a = 338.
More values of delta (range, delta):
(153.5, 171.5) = -292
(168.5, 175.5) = -260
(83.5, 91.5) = -328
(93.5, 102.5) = -368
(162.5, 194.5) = -173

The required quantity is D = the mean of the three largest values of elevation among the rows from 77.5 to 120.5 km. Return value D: 424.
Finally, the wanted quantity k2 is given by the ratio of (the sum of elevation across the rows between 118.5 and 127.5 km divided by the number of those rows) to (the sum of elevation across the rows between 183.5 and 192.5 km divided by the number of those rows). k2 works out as 1.9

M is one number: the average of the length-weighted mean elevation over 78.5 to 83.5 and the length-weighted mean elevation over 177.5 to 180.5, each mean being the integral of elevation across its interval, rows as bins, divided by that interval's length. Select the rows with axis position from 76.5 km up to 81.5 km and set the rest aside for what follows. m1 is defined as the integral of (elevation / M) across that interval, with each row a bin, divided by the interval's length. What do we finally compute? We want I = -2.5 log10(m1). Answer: -0.20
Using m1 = 1.20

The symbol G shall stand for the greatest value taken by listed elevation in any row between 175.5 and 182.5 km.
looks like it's 256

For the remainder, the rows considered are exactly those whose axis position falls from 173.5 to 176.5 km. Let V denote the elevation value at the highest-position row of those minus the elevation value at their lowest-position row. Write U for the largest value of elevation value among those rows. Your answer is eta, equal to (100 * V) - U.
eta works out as -1468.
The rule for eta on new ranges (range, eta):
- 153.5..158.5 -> 239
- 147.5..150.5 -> -561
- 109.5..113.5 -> -2300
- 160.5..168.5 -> -760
